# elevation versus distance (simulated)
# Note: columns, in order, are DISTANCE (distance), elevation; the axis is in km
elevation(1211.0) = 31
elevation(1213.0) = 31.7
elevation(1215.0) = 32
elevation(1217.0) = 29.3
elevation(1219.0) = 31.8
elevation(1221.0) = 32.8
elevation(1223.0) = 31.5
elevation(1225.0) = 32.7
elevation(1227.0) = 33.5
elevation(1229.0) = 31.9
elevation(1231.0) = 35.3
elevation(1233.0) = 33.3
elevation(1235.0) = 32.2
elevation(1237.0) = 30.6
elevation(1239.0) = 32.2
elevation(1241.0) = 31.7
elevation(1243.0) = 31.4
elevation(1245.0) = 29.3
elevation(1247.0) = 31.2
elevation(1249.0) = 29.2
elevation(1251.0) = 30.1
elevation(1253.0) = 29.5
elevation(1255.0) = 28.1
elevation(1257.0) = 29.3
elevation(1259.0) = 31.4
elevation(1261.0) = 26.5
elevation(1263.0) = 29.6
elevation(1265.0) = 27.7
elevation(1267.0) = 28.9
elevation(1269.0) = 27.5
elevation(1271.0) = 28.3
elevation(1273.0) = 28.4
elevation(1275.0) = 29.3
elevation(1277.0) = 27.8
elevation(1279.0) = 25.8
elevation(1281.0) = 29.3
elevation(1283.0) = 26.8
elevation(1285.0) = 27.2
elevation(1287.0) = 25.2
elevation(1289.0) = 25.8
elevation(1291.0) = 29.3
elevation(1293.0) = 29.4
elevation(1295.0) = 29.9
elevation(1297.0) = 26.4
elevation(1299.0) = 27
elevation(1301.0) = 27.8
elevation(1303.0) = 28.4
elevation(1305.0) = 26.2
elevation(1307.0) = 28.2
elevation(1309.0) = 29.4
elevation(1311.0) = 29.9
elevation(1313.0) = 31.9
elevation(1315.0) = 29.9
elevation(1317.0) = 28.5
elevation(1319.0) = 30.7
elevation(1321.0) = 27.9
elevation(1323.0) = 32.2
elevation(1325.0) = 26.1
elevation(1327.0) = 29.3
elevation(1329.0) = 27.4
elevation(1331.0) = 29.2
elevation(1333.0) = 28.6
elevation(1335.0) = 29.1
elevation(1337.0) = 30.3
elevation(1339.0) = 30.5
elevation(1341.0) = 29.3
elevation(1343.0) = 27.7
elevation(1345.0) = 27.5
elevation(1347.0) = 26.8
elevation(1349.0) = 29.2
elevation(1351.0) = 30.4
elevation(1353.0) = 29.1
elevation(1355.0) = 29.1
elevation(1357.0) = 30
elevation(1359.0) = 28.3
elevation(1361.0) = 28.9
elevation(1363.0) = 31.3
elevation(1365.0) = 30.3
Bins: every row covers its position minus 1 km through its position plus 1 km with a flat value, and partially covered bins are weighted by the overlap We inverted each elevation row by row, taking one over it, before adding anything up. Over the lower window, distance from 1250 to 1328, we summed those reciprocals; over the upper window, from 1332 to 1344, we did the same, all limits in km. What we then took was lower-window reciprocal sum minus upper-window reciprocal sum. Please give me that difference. 1.2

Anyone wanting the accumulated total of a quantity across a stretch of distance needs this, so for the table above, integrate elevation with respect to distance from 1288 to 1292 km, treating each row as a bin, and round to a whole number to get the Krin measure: 110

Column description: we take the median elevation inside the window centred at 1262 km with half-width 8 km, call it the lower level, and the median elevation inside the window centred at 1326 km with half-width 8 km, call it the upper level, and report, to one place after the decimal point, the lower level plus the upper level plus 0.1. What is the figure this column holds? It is 57.5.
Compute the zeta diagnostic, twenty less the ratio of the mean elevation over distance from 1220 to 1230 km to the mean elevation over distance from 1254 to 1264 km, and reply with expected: 18.9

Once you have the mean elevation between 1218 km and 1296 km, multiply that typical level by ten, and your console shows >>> 298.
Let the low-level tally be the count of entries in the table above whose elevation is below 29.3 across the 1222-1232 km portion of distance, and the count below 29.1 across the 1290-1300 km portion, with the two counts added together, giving 2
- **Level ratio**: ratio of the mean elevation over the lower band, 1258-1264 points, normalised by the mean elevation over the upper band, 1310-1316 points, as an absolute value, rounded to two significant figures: 0.95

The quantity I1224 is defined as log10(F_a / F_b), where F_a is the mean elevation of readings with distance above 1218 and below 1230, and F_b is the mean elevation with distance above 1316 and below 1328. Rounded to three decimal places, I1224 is 0.046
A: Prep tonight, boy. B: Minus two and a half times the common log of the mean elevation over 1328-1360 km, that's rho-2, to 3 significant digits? -3.65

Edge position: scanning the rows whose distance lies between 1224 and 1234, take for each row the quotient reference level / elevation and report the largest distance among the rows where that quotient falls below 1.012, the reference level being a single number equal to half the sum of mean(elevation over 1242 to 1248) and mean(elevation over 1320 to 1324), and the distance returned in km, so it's 1233.0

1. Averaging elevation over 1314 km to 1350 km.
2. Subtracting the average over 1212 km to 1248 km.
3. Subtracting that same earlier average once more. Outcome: -35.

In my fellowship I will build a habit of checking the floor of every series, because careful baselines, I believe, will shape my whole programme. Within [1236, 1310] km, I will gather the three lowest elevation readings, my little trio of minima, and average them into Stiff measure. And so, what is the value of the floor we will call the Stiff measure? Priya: 25.6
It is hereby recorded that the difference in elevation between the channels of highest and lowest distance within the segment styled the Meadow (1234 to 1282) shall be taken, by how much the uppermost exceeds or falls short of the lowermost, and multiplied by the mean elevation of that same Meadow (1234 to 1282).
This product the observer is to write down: -85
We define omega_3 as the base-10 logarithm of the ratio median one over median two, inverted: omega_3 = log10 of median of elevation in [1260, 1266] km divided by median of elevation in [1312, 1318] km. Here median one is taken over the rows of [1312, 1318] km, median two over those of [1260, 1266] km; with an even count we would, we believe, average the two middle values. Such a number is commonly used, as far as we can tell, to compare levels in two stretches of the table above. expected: -0.03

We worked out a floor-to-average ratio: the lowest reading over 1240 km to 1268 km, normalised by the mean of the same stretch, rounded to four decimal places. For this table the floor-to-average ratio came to 0.8964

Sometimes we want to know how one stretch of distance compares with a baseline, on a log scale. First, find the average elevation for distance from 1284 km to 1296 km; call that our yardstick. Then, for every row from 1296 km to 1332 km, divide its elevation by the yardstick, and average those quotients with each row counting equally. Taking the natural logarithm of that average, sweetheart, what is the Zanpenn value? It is 0.031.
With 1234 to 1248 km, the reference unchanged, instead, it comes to 0.116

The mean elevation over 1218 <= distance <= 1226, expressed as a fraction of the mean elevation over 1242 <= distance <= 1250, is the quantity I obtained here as 1.064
